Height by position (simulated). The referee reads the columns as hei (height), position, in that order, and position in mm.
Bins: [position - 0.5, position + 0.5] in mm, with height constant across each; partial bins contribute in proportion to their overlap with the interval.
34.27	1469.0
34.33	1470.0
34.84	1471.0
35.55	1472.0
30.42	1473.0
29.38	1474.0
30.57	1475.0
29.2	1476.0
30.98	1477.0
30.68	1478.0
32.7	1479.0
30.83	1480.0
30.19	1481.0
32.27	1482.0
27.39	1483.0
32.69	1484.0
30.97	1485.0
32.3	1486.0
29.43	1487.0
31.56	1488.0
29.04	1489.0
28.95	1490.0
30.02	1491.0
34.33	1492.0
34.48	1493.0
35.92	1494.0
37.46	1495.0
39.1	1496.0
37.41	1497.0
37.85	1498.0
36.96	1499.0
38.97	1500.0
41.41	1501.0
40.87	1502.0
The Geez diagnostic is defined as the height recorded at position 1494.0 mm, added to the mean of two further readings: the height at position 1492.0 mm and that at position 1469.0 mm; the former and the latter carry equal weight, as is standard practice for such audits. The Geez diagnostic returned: 70.2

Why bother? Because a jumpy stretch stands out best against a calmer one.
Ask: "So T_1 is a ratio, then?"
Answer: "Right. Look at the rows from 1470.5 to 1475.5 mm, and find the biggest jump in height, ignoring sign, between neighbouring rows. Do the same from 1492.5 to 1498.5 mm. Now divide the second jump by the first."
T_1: 0.33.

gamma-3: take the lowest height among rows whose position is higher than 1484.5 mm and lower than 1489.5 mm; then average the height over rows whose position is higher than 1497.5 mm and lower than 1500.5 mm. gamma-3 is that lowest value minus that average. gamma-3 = -8.9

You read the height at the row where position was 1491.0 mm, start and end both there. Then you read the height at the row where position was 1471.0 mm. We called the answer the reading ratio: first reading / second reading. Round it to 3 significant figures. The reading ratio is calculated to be 0.862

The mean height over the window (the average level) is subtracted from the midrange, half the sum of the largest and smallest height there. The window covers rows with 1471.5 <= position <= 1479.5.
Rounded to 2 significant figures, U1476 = 1.2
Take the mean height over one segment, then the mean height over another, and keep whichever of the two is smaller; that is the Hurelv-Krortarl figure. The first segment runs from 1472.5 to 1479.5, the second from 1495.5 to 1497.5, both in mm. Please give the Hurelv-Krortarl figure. 30.6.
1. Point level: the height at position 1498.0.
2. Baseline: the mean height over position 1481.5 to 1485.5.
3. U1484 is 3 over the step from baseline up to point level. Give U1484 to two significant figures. 0.43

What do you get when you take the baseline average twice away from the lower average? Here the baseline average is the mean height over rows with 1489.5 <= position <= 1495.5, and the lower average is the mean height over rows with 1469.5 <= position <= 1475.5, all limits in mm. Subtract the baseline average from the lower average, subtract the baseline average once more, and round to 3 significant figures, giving -34.5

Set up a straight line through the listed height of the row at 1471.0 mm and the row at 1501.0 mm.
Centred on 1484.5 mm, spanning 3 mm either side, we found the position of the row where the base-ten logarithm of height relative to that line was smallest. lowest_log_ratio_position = 1483.0 mm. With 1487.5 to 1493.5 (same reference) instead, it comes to 1490.0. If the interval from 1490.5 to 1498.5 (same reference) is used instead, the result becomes 1491.0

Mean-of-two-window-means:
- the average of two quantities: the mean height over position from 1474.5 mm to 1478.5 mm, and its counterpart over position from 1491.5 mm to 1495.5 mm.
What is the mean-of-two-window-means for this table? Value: 33.0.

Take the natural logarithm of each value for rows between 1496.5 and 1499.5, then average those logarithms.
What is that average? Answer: 3.62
